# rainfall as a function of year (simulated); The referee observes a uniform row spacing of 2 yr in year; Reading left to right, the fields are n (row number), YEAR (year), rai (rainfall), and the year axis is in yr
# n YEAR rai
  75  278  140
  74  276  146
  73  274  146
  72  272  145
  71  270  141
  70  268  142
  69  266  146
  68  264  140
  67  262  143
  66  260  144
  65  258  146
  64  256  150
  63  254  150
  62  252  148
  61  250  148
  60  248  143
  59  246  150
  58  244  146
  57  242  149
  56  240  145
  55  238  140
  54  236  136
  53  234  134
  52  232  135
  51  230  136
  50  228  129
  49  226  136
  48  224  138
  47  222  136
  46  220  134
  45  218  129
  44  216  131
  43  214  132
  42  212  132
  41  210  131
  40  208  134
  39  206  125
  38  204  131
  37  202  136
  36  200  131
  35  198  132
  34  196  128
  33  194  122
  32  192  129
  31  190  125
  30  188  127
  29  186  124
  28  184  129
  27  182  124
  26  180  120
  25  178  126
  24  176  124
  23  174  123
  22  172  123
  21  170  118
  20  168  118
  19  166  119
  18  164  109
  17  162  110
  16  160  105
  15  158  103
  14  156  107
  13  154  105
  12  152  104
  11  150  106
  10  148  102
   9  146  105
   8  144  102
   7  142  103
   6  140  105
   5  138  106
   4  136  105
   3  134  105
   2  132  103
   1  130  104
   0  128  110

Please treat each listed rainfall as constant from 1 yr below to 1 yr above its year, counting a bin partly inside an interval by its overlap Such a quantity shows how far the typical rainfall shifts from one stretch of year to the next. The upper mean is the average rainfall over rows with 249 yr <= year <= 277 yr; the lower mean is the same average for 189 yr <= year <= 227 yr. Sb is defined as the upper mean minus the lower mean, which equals 14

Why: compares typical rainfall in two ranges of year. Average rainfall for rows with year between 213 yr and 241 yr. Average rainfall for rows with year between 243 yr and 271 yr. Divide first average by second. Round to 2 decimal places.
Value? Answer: 0.93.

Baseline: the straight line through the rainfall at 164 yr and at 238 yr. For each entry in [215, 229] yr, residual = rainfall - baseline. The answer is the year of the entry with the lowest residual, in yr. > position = 228 yr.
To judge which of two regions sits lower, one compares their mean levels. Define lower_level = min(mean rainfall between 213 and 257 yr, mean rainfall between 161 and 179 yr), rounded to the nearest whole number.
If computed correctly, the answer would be 119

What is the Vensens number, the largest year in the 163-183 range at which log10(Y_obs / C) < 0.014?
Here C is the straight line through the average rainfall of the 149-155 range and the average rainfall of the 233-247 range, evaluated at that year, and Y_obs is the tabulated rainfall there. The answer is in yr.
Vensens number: 180 yr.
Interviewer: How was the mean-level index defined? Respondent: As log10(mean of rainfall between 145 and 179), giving 2.05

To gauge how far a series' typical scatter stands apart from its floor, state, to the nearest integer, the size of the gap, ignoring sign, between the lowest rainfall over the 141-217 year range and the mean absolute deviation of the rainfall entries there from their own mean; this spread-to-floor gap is 92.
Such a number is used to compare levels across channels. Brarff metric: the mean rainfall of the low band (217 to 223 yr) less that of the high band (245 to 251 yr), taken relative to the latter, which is -0.10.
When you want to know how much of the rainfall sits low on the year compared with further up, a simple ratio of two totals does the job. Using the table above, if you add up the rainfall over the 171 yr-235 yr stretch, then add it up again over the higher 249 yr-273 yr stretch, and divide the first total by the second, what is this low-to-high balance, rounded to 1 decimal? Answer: 2.4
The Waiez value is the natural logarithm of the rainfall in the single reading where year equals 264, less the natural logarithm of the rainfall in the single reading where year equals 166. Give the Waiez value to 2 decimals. 0.16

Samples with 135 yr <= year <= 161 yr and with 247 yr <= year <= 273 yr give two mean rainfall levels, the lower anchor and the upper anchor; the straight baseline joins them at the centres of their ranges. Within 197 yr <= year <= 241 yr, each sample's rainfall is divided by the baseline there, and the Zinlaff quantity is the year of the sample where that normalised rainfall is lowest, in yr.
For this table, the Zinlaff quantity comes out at 228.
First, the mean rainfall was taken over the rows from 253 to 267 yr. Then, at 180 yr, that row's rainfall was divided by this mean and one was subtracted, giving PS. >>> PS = -0.18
